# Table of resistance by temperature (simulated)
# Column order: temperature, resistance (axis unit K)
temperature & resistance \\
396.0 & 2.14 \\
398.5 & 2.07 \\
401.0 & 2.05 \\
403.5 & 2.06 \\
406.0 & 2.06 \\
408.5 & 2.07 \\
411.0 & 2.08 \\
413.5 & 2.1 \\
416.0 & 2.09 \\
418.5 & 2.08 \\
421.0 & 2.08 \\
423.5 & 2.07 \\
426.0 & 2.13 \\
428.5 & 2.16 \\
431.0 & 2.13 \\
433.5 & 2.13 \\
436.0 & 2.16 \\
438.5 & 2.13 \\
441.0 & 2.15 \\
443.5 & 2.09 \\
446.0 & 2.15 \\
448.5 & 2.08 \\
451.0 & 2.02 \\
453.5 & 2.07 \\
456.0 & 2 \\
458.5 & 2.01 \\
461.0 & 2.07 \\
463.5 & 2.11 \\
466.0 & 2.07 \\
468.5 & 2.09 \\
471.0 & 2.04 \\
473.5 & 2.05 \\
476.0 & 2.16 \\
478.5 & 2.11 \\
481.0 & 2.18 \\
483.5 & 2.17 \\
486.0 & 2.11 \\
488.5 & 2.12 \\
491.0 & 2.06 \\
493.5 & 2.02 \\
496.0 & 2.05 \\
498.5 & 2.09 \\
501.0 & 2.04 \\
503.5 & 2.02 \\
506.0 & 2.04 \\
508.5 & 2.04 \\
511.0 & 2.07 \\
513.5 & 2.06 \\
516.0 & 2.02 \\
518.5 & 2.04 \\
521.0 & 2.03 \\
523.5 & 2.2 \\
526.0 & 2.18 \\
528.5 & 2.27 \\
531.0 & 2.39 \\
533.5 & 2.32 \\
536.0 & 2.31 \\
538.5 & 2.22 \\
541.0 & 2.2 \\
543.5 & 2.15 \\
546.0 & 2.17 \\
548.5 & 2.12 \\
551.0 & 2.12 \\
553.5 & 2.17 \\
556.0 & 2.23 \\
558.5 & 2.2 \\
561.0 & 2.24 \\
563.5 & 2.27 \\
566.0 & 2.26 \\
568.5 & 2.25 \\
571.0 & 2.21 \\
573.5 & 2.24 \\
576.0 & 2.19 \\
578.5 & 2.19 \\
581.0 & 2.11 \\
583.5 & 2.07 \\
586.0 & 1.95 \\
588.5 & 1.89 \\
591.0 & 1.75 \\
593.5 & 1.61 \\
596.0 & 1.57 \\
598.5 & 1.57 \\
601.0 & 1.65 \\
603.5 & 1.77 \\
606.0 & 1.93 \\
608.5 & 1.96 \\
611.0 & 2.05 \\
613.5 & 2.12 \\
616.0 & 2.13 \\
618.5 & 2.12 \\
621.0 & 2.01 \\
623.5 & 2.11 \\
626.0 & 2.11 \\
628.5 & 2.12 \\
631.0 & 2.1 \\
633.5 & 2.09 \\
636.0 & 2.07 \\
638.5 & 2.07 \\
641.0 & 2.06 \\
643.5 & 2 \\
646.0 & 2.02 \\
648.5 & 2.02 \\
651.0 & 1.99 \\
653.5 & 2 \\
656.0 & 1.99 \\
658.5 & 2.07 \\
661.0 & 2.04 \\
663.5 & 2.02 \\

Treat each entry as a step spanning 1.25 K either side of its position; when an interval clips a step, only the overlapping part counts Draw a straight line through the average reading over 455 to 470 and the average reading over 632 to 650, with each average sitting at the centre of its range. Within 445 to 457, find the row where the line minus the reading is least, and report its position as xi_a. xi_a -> 446.0 K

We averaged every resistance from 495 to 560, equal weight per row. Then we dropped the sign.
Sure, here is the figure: 2.14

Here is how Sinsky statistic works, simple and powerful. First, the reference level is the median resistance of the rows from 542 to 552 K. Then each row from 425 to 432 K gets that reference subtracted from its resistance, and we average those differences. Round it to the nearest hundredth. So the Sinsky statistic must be 0.01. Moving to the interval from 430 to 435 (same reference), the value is 0.00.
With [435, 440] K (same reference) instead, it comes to 0.01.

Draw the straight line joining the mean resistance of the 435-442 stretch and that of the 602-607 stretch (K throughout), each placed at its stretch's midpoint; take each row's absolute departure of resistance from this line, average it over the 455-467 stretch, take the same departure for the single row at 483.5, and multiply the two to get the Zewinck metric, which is 0.006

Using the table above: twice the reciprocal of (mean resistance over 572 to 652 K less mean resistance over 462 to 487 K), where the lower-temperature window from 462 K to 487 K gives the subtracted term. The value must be -17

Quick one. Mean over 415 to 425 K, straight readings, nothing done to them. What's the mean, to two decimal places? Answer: 2.08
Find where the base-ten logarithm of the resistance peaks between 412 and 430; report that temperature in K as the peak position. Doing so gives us 428.5 K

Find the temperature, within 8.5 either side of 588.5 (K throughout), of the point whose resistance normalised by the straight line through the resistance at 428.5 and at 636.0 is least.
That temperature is 596.0 K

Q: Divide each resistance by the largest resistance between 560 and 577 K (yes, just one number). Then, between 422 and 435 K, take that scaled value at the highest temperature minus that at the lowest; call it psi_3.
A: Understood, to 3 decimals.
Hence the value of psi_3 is 0.026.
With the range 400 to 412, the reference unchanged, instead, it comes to 0.013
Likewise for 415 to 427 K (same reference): 0.018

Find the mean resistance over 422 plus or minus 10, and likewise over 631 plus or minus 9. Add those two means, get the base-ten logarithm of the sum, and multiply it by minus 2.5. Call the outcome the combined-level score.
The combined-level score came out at -1.56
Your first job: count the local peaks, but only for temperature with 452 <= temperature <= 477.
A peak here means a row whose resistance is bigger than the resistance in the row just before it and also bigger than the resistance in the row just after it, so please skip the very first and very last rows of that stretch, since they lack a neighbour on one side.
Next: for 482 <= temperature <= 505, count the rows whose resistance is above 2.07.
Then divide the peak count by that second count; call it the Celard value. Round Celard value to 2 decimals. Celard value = 0.50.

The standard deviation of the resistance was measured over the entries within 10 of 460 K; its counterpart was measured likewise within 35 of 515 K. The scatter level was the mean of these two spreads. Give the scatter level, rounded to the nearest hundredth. 0.07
